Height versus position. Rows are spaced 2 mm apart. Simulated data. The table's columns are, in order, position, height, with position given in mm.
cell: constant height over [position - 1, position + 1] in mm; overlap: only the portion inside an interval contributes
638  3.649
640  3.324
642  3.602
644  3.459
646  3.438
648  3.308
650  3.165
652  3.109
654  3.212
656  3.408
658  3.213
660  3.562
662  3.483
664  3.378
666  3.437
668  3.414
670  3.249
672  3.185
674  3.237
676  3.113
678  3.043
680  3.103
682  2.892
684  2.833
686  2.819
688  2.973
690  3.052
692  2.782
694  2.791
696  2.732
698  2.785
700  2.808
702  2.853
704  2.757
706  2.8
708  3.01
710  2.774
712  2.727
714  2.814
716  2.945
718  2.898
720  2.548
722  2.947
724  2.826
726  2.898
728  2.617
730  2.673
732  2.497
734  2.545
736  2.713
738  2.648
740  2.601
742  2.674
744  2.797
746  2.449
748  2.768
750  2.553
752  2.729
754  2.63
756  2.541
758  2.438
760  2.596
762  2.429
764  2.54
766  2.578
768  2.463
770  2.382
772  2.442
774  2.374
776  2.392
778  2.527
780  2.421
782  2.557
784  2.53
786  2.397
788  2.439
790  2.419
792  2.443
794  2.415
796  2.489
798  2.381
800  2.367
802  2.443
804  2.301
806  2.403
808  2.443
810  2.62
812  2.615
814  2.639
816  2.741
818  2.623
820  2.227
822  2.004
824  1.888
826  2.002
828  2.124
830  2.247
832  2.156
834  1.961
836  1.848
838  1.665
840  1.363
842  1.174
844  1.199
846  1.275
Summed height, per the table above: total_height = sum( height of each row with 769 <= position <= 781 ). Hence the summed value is 15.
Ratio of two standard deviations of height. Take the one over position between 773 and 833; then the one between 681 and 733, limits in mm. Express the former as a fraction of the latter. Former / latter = 1.5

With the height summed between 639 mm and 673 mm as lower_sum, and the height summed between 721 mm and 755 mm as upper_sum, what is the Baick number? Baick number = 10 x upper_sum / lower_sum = 8.00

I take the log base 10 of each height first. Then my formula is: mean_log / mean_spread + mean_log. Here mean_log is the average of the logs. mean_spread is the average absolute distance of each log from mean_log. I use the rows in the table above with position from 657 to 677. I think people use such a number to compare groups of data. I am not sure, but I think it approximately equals 32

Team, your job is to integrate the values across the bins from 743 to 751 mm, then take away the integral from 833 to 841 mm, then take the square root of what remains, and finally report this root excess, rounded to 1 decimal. 2.7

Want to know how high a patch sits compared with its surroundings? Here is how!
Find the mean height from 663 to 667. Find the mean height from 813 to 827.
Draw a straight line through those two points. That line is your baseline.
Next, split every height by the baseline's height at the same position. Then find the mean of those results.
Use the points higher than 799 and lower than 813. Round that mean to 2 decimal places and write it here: 1.02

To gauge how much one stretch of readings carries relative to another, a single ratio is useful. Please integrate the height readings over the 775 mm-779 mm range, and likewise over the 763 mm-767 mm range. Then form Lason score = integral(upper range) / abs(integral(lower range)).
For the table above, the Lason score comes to 1.0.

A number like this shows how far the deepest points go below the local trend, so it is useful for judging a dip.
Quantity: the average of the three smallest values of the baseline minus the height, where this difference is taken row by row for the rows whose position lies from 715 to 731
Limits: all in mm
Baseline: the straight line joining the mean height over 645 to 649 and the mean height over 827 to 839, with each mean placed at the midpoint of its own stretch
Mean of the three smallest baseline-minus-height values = -0.11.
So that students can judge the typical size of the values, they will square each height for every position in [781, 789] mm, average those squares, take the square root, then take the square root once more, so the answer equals 1.58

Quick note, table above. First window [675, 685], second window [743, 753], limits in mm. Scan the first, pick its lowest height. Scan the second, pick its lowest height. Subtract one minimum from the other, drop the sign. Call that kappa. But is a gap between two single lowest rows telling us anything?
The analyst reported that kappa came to 0.38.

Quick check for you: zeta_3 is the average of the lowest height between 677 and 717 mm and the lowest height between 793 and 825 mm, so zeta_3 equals 2.31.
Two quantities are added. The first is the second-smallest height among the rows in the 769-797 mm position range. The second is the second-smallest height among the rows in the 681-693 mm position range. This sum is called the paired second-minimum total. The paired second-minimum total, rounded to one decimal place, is 5.2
